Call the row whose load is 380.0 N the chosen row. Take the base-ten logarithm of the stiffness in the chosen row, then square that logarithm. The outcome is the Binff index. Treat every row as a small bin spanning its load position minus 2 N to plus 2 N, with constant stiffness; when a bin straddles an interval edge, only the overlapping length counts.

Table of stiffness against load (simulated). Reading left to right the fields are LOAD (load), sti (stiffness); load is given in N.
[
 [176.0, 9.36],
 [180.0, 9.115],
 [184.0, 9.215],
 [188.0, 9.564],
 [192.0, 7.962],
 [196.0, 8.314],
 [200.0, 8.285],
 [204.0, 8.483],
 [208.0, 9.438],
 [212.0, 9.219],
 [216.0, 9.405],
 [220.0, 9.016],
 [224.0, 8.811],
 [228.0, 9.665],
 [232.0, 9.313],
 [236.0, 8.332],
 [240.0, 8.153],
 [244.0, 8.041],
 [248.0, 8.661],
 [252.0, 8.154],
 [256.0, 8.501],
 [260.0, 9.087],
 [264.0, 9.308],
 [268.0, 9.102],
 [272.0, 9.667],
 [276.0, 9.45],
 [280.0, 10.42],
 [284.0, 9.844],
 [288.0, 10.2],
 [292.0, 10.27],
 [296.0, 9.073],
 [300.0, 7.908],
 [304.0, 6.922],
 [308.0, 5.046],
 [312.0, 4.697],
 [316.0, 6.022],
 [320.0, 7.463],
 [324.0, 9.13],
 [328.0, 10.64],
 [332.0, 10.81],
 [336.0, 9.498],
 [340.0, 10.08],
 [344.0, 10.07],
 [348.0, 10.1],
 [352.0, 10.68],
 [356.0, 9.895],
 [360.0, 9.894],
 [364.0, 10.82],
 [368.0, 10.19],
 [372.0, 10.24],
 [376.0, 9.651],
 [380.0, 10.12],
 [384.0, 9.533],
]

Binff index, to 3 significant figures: 1.01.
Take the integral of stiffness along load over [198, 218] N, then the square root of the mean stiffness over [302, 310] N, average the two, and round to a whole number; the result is 91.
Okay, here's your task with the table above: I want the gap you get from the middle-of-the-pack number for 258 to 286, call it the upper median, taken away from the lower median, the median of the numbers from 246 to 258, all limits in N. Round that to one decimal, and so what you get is -0.9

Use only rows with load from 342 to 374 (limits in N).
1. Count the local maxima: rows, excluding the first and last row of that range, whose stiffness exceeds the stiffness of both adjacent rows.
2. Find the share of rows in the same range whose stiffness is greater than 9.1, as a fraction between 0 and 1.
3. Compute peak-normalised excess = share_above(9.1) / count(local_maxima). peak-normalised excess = 0.50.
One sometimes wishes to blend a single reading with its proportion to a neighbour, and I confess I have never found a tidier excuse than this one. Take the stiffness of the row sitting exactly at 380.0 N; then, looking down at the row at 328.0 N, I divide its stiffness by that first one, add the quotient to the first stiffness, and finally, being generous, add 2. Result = 13.17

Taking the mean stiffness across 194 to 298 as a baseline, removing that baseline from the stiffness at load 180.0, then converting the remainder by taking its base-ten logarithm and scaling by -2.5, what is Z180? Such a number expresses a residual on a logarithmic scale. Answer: 3.8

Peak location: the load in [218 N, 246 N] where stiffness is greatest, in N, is 228.0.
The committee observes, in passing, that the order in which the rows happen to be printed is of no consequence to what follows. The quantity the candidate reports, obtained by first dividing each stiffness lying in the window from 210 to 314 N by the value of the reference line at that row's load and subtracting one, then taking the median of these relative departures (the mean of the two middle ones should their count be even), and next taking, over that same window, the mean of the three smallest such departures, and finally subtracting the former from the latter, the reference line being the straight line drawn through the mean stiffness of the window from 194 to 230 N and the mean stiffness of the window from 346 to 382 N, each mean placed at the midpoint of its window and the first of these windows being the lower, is -0.40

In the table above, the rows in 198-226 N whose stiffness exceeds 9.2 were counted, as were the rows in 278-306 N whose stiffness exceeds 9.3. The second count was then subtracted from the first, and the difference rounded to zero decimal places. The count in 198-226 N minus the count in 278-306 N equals -1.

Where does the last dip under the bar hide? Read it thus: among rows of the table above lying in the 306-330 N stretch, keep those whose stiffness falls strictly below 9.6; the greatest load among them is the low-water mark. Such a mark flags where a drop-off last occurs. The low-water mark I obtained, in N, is 324.0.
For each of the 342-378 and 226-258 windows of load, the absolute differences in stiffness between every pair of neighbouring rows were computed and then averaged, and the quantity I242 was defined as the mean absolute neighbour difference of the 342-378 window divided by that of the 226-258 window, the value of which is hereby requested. 1.01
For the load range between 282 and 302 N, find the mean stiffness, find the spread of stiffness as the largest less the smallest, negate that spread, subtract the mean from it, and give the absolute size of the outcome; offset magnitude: 11.8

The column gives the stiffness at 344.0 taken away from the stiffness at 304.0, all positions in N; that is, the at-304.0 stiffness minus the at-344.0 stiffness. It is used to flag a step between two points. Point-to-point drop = -3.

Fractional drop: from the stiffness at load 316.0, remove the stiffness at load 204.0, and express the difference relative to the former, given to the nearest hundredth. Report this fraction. -0.41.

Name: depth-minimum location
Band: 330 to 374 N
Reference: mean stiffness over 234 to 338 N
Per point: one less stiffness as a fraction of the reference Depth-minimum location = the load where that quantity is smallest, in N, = 364.0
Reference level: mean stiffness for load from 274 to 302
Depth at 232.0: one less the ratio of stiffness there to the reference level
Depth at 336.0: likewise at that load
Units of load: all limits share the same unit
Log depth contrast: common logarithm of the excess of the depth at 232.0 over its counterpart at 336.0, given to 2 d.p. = -1.71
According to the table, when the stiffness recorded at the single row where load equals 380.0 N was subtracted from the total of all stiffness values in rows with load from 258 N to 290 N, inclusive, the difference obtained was 67.0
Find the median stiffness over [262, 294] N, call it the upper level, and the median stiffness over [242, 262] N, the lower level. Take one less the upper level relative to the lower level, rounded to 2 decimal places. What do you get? -0.15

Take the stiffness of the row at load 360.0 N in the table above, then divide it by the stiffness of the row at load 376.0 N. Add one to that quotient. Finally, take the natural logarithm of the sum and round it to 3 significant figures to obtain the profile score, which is 0.706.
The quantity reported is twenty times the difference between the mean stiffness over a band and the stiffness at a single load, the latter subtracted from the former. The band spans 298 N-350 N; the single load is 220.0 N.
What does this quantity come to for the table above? -14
